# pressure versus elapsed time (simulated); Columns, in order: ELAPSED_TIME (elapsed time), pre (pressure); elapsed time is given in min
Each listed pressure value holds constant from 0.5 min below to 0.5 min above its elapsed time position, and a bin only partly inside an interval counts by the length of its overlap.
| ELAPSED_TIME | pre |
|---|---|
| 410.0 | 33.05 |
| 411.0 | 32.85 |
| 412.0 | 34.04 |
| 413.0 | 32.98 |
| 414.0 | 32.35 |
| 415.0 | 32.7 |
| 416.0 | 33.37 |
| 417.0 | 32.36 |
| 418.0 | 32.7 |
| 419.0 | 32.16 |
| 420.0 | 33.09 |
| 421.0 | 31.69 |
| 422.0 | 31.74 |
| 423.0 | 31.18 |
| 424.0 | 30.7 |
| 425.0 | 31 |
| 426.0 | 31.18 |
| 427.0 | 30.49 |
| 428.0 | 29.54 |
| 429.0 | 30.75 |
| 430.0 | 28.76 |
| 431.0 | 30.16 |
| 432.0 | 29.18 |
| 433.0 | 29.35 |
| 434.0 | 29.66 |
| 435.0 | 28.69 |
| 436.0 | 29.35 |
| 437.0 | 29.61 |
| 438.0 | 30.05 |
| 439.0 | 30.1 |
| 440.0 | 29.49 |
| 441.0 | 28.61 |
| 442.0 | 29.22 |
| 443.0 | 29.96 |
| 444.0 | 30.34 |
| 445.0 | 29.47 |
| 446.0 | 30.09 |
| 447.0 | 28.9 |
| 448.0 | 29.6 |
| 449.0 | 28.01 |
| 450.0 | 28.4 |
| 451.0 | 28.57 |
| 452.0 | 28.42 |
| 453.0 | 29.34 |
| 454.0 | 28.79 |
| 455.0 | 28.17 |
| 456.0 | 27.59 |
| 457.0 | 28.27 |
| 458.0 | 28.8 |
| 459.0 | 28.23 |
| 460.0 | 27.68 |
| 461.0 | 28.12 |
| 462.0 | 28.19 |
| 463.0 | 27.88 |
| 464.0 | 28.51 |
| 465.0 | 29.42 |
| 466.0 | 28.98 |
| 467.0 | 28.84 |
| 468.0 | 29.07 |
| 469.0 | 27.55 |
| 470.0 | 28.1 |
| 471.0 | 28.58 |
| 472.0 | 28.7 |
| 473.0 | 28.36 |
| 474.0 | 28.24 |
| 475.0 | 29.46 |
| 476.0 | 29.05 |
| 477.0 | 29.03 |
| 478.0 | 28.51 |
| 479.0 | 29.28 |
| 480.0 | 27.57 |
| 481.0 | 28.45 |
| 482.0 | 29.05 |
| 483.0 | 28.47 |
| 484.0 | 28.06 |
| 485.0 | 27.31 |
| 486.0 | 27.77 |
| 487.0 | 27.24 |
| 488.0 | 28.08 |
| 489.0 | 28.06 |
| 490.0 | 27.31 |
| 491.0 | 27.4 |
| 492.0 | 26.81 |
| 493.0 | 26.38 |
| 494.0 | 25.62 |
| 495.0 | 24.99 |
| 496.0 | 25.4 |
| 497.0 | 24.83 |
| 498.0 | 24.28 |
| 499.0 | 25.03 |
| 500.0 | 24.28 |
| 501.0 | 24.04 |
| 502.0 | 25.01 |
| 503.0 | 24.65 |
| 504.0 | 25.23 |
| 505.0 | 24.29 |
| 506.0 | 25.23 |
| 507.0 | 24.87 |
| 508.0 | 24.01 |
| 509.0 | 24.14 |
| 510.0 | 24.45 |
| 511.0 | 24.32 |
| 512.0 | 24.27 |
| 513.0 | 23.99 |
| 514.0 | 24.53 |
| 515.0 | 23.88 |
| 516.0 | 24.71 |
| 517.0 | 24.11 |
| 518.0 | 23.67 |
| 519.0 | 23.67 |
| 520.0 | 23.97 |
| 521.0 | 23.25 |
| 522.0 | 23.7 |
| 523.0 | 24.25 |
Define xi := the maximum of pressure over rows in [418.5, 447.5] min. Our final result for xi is 33.09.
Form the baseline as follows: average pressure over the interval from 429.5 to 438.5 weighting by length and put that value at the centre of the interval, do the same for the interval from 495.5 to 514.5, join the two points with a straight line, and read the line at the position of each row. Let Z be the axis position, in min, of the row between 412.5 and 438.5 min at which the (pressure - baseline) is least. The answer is 430.0 min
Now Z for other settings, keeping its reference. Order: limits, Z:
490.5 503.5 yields 501.0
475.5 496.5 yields 495.0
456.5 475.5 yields 460.0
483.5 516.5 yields 501.0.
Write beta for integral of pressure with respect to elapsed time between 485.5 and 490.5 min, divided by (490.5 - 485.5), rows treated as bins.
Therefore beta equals 27.69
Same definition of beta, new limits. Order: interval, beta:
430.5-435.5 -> 29.41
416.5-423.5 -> 32.13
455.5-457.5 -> 27.93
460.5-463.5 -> 28.06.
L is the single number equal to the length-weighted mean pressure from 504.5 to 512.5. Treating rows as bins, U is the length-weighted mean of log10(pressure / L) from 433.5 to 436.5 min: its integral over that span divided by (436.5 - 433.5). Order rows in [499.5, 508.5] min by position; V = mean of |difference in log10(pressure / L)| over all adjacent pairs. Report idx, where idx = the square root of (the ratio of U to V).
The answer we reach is 2.6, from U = 0.078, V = 0.012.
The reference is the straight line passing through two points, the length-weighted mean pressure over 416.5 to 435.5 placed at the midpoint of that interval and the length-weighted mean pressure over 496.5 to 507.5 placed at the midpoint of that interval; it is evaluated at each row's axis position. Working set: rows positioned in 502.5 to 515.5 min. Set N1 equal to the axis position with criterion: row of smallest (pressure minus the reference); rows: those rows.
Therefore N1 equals 508.0 min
